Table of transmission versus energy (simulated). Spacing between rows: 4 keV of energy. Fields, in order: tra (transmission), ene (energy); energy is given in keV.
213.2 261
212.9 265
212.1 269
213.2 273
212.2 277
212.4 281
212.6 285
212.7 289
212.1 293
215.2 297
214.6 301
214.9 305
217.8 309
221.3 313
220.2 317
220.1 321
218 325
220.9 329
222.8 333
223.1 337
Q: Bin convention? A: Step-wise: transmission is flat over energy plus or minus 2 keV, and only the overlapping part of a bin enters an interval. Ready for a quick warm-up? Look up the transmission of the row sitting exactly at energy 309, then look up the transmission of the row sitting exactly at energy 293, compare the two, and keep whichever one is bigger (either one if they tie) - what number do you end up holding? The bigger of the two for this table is 218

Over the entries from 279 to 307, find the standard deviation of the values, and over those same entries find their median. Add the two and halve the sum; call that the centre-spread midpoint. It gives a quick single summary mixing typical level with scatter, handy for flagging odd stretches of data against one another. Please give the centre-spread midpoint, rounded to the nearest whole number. 107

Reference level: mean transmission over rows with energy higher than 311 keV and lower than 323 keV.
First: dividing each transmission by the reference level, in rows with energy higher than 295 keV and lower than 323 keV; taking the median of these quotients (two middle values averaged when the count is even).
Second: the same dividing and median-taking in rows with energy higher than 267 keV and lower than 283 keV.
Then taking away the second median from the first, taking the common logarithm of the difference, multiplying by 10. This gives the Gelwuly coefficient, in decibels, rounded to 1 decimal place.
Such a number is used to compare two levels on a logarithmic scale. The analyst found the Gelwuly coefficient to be -16.0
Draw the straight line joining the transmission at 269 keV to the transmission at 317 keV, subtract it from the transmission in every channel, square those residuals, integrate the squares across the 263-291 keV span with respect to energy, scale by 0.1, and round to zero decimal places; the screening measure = 8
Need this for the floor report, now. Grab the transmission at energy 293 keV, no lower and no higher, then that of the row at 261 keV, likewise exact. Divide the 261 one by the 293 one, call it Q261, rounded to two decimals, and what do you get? 1.01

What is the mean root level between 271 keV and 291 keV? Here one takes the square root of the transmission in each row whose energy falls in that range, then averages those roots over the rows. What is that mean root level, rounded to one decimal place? 14.6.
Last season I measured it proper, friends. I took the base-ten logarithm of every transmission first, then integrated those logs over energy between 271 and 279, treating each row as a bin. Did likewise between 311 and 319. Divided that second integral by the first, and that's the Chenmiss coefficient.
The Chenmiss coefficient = 1.0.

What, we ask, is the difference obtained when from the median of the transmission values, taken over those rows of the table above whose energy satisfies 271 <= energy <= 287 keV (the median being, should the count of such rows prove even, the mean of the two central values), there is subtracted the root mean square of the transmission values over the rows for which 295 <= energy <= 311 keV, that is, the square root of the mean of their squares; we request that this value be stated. -3.1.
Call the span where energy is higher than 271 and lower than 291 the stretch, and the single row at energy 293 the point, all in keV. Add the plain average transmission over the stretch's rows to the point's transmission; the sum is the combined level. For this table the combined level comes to 425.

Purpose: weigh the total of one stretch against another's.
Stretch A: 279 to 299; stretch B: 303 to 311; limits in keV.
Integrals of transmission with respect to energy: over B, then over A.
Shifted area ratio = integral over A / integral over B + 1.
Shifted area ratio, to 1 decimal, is 3.5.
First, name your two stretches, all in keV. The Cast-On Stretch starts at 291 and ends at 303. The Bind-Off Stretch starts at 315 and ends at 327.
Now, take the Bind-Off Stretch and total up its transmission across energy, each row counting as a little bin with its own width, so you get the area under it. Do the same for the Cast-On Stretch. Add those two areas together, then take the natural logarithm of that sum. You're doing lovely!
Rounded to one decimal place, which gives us 8.6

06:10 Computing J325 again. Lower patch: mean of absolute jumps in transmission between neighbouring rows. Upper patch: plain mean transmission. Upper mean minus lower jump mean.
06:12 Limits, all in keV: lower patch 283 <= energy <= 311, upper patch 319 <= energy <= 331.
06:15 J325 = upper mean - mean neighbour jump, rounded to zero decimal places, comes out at 218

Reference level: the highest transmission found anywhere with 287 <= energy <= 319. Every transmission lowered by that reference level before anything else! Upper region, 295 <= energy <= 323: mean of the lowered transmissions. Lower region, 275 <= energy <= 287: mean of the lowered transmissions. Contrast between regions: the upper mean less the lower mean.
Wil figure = 5.3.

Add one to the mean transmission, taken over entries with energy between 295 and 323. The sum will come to 219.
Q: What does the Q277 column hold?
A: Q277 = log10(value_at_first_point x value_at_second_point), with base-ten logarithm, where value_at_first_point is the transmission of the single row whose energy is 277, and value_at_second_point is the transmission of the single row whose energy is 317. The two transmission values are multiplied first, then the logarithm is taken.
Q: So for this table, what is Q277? 4.67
